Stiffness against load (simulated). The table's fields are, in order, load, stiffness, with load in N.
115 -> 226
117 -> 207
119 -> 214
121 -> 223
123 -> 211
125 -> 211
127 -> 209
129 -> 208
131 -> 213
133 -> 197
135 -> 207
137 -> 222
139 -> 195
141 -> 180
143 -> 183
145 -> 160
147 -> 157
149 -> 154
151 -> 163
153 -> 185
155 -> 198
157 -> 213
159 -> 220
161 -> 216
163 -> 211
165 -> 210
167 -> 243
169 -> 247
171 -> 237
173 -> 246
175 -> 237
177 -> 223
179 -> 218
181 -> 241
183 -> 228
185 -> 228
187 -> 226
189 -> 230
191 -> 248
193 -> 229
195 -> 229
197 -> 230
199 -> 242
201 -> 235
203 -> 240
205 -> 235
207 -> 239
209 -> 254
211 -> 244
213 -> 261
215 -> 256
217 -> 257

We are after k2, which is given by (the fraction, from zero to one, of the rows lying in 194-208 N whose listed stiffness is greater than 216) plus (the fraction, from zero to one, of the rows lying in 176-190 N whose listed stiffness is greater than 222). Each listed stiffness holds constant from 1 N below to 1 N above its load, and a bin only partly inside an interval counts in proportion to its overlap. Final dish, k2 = 1.9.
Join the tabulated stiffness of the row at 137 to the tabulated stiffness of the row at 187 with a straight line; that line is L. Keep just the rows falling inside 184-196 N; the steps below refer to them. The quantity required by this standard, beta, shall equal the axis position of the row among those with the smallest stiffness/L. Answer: 187 N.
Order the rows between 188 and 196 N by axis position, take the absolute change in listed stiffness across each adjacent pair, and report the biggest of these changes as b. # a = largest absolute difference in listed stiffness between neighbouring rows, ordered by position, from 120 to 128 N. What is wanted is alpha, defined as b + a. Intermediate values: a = 12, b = 19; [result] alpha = 31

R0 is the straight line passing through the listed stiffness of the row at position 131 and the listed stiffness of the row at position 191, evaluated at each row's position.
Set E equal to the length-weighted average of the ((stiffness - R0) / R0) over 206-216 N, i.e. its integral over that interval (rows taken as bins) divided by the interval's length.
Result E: -0.03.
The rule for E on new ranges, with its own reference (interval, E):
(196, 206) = -0.07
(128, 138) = -0.02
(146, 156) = -0.24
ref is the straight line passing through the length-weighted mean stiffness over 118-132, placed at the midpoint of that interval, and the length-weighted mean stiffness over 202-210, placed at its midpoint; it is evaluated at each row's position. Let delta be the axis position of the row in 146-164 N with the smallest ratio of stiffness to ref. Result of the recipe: 149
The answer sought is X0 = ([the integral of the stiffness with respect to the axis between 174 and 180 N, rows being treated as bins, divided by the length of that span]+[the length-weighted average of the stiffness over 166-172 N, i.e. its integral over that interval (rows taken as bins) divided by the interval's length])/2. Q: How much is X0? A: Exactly 234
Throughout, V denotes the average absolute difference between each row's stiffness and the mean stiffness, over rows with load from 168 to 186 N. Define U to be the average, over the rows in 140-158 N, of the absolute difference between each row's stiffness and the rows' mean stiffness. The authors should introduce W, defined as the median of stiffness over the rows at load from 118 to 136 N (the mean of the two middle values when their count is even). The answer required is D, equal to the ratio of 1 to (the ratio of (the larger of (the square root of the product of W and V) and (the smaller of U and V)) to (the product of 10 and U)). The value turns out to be 3.87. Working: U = 16.4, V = 9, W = 211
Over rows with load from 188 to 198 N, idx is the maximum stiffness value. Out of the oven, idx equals 248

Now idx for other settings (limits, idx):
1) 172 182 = 246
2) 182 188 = 228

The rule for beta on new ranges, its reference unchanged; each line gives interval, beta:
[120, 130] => 129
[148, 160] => 149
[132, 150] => 149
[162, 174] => 165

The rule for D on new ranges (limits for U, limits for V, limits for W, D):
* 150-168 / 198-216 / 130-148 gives 4.16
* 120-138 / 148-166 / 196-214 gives 0.79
